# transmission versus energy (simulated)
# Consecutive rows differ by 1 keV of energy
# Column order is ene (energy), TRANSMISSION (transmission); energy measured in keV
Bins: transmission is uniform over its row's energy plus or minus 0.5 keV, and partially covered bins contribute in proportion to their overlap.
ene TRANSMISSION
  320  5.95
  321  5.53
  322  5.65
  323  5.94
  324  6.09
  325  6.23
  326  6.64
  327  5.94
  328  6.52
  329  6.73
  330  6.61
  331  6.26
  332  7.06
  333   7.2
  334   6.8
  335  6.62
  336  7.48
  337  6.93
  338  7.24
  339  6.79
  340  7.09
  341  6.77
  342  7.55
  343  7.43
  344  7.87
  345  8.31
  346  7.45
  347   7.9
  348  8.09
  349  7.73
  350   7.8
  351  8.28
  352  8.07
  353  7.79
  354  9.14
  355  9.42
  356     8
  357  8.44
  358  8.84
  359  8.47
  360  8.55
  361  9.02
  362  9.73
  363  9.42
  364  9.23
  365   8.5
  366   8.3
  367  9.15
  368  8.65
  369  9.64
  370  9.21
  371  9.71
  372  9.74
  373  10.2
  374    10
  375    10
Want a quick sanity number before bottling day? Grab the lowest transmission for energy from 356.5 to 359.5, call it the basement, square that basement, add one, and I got 72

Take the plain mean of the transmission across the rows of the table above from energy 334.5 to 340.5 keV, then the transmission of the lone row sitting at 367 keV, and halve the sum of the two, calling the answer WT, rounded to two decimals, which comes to 8.09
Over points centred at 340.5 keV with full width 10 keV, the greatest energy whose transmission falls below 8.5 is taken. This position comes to 345 keV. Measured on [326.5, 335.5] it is 335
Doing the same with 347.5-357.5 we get 357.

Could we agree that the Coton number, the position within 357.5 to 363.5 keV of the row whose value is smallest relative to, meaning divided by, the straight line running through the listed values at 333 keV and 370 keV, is 359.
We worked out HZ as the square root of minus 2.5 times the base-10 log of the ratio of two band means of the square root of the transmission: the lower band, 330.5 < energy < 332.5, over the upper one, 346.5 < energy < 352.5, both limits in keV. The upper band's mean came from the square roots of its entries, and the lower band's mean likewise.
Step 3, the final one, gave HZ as 0.31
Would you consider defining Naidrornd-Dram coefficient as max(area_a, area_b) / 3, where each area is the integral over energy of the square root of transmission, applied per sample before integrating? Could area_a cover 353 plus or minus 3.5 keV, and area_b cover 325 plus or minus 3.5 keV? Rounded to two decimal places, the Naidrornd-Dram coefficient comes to 6.74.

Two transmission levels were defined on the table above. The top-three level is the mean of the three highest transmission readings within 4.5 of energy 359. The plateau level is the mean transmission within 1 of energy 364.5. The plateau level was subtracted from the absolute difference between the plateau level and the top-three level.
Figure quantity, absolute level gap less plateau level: -8.2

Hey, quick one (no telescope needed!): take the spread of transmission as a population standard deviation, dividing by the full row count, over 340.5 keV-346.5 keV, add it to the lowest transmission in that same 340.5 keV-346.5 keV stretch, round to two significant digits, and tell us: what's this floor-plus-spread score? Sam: 7.2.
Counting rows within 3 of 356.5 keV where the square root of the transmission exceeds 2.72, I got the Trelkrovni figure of 6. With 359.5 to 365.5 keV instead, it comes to 6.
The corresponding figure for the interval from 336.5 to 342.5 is 1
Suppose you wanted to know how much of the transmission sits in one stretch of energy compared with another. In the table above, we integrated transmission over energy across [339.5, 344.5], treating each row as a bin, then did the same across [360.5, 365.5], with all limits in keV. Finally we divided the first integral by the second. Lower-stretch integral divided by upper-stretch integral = 0.80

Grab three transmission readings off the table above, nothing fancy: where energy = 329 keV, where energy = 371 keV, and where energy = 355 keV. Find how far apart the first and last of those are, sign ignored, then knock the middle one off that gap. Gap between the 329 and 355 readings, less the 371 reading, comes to -7.0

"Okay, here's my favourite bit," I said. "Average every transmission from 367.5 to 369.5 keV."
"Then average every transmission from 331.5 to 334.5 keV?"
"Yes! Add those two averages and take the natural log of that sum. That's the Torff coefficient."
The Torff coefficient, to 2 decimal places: 2.78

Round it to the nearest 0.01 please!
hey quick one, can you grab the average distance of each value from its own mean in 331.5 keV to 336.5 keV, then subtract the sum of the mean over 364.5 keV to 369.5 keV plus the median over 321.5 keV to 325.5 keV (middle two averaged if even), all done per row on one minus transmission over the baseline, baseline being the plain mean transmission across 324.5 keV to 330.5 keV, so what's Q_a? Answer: 0.35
